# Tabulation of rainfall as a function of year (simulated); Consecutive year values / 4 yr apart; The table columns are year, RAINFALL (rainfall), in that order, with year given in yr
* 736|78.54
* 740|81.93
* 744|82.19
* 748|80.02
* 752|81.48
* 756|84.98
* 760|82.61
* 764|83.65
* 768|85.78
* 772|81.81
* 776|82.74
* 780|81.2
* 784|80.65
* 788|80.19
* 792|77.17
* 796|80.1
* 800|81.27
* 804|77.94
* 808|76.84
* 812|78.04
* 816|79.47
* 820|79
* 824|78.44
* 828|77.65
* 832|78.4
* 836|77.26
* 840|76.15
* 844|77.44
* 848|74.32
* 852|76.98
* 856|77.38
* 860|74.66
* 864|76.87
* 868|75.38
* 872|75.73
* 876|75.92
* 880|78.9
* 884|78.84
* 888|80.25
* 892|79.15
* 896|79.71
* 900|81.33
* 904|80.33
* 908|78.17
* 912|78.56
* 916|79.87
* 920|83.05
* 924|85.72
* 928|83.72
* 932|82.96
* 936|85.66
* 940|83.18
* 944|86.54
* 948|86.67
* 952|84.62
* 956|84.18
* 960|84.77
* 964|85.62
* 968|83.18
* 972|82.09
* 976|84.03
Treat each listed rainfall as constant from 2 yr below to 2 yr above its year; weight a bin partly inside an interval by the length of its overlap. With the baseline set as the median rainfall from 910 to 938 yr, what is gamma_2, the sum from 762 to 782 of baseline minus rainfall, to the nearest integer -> 0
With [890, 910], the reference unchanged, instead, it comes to 17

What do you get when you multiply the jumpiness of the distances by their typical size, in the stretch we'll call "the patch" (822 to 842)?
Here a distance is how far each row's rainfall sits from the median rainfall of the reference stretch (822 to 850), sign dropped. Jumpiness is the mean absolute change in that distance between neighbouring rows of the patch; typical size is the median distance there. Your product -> 1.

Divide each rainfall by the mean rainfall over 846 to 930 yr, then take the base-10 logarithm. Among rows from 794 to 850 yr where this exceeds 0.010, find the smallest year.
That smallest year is 800 yr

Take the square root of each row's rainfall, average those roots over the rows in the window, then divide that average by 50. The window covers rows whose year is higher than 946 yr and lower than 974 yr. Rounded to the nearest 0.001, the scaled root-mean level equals 0.184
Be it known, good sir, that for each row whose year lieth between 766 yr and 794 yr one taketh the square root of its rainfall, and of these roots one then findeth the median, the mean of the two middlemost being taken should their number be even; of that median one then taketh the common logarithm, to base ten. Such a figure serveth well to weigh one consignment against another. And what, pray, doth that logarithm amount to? 0.955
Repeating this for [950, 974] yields 0.963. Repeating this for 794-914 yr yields 0.946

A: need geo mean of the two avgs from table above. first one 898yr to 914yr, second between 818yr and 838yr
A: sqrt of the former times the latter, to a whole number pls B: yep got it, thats 79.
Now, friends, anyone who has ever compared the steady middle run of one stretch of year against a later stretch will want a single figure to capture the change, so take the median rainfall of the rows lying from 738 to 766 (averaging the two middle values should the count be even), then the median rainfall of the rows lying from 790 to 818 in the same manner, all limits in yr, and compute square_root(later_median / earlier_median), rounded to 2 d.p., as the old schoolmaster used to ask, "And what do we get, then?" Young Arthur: 0.97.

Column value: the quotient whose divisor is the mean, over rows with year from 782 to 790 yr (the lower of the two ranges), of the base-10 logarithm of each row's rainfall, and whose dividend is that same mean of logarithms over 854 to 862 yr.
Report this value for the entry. 0.987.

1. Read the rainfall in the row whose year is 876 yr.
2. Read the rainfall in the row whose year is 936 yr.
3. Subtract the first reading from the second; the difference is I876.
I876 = 10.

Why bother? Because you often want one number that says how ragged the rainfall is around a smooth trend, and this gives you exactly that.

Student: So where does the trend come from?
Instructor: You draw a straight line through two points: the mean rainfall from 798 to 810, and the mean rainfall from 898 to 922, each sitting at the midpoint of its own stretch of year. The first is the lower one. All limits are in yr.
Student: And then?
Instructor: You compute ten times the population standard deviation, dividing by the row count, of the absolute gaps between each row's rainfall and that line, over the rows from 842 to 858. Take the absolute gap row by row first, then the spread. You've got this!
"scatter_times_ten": 13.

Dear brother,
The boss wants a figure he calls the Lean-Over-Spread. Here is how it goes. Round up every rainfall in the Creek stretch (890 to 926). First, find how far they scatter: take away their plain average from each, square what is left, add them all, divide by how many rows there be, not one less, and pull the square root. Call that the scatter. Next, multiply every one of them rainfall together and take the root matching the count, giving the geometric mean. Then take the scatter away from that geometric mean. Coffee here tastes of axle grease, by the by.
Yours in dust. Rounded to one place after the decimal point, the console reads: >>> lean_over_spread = 78.4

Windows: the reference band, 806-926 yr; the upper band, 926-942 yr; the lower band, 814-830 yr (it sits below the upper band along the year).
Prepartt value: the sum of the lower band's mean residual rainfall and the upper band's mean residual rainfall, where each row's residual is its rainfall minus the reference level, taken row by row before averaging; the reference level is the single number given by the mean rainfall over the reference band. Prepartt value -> 5.9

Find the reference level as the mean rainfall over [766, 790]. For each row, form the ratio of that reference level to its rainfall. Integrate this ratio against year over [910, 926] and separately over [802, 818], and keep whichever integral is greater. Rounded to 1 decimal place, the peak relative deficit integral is 16.8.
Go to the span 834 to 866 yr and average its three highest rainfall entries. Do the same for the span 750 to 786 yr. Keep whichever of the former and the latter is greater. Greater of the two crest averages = 84.8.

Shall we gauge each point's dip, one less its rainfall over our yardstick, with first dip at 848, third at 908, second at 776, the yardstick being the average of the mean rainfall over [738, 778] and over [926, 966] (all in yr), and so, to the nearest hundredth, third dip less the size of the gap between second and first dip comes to -0.03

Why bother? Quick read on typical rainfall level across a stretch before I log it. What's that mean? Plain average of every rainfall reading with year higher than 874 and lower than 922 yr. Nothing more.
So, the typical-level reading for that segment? 79.5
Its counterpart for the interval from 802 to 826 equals 78.3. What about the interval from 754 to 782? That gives 83.3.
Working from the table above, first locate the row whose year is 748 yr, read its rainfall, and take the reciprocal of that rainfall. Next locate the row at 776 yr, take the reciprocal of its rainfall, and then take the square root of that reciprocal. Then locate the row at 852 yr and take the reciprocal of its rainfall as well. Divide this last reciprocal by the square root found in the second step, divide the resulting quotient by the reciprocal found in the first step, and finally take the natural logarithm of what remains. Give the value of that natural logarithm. 2.25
